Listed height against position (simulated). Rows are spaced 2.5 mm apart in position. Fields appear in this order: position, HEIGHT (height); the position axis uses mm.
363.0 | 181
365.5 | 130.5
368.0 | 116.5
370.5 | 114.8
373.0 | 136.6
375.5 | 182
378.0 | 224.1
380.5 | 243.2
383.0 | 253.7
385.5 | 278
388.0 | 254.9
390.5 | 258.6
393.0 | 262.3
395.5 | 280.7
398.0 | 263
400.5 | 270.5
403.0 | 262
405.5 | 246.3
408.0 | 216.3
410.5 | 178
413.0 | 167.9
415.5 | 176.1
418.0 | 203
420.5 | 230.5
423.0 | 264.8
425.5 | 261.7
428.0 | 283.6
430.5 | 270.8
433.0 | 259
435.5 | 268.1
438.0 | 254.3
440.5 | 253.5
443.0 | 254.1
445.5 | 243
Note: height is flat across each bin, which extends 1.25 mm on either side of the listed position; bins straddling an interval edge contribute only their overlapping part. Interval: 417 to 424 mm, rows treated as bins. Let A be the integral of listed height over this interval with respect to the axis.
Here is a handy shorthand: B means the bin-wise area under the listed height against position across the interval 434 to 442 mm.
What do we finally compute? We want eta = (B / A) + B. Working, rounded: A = 1629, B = 2068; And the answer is 2069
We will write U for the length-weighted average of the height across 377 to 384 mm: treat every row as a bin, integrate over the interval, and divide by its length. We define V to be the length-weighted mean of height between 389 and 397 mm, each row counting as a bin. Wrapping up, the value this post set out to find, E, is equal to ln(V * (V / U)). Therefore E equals 5.69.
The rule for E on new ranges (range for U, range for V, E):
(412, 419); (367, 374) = 4.41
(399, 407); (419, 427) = 5.50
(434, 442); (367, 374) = 4.06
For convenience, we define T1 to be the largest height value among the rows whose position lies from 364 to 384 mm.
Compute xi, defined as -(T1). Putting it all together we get -254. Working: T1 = 253.7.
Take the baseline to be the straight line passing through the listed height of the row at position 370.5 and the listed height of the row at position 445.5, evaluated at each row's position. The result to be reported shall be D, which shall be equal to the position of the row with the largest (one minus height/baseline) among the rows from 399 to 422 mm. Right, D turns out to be 413.0 mm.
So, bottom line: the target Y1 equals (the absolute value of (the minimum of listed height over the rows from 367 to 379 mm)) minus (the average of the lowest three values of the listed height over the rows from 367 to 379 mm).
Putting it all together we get -8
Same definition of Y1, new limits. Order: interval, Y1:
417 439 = -26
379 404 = -7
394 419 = -6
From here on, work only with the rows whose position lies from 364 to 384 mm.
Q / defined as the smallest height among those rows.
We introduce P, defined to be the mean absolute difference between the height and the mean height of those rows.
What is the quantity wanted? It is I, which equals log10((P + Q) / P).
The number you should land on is 0.5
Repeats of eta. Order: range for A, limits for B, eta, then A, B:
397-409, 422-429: 1889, 3025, 1888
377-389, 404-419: 2985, 3015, 2984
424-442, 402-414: 2569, 4757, 2569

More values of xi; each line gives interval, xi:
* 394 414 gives -281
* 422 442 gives -284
